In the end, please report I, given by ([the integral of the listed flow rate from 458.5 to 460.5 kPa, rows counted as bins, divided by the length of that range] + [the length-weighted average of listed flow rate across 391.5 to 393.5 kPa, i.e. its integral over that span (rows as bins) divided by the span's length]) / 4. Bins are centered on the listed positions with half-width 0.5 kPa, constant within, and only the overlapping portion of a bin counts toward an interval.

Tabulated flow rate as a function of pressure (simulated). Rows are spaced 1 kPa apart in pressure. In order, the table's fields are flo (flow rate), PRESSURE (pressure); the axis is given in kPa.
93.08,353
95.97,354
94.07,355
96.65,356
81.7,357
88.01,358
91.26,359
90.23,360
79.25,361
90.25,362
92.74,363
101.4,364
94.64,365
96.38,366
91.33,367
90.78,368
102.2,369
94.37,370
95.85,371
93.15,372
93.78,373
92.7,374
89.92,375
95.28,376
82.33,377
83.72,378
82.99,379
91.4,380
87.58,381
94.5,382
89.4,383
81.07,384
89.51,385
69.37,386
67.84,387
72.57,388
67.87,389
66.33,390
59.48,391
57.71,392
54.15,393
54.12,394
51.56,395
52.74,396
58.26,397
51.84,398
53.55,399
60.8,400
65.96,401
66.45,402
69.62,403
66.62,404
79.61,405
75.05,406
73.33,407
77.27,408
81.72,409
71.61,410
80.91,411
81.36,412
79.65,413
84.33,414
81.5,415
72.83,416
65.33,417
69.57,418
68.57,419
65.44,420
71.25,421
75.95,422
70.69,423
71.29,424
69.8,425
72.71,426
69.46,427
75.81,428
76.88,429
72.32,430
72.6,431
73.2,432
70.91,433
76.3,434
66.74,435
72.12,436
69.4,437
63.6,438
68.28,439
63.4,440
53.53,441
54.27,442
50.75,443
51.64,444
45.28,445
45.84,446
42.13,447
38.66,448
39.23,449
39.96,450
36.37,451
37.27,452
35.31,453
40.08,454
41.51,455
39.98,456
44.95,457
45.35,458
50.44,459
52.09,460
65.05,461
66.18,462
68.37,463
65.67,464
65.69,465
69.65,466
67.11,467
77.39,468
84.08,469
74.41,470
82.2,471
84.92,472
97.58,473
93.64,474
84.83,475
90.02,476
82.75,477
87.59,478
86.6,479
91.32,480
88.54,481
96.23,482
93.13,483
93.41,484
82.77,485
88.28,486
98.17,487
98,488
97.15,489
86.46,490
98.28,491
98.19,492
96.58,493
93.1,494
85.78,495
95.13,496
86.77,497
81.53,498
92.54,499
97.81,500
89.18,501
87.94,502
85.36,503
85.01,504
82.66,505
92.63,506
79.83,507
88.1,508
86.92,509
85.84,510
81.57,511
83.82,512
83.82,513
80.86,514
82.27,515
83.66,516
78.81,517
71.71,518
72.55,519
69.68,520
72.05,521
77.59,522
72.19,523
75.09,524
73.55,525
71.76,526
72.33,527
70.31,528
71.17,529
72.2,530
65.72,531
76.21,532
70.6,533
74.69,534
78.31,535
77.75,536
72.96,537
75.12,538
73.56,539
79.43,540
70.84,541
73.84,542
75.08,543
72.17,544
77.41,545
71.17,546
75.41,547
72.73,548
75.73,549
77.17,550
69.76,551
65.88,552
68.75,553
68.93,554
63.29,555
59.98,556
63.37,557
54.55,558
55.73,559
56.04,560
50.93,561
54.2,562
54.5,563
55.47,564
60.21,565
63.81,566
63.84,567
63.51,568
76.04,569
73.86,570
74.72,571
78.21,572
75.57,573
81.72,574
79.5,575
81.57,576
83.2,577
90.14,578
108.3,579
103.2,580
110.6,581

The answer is 27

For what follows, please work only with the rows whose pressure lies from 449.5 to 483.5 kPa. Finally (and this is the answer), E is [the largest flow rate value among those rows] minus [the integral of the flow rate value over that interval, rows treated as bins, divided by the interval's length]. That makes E 29.2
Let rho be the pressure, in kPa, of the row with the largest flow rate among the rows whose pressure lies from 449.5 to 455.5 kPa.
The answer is 455 kPa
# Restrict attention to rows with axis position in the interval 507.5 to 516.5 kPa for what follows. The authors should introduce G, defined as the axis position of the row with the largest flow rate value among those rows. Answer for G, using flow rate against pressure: 508 kPa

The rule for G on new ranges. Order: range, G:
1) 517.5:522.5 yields 522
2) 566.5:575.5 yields 574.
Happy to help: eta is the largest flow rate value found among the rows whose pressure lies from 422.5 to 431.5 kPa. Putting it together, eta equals 76.88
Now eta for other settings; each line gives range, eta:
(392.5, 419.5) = 84.33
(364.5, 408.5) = 102.2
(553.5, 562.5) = 68.93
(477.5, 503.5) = 98.28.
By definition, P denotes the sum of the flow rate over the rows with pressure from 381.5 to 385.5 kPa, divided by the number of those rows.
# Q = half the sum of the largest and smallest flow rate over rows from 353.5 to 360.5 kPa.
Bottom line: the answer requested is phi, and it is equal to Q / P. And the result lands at 1.01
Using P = 89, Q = 89.2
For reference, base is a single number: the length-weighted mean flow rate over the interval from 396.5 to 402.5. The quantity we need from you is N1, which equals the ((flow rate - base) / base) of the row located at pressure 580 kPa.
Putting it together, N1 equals 0.74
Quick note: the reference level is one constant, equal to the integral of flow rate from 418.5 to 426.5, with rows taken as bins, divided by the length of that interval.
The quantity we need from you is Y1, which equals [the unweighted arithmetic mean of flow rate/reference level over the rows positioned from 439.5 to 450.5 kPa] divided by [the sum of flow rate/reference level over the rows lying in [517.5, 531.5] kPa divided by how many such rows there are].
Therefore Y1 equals 0.66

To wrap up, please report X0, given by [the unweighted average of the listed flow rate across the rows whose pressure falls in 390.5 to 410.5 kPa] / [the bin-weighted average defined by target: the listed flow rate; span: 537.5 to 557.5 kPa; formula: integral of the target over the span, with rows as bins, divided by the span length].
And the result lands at 0.90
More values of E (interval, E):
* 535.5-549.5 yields 4.9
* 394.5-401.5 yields 9.6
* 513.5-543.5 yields 9.3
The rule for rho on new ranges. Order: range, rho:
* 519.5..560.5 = 540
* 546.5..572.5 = 572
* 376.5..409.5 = 382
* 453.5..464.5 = 463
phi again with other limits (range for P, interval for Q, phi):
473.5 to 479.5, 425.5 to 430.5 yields 0.84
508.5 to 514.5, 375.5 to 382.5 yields 1.06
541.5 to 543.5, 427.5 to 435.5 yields 0.96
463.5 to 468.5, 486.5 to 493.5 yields 1.34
